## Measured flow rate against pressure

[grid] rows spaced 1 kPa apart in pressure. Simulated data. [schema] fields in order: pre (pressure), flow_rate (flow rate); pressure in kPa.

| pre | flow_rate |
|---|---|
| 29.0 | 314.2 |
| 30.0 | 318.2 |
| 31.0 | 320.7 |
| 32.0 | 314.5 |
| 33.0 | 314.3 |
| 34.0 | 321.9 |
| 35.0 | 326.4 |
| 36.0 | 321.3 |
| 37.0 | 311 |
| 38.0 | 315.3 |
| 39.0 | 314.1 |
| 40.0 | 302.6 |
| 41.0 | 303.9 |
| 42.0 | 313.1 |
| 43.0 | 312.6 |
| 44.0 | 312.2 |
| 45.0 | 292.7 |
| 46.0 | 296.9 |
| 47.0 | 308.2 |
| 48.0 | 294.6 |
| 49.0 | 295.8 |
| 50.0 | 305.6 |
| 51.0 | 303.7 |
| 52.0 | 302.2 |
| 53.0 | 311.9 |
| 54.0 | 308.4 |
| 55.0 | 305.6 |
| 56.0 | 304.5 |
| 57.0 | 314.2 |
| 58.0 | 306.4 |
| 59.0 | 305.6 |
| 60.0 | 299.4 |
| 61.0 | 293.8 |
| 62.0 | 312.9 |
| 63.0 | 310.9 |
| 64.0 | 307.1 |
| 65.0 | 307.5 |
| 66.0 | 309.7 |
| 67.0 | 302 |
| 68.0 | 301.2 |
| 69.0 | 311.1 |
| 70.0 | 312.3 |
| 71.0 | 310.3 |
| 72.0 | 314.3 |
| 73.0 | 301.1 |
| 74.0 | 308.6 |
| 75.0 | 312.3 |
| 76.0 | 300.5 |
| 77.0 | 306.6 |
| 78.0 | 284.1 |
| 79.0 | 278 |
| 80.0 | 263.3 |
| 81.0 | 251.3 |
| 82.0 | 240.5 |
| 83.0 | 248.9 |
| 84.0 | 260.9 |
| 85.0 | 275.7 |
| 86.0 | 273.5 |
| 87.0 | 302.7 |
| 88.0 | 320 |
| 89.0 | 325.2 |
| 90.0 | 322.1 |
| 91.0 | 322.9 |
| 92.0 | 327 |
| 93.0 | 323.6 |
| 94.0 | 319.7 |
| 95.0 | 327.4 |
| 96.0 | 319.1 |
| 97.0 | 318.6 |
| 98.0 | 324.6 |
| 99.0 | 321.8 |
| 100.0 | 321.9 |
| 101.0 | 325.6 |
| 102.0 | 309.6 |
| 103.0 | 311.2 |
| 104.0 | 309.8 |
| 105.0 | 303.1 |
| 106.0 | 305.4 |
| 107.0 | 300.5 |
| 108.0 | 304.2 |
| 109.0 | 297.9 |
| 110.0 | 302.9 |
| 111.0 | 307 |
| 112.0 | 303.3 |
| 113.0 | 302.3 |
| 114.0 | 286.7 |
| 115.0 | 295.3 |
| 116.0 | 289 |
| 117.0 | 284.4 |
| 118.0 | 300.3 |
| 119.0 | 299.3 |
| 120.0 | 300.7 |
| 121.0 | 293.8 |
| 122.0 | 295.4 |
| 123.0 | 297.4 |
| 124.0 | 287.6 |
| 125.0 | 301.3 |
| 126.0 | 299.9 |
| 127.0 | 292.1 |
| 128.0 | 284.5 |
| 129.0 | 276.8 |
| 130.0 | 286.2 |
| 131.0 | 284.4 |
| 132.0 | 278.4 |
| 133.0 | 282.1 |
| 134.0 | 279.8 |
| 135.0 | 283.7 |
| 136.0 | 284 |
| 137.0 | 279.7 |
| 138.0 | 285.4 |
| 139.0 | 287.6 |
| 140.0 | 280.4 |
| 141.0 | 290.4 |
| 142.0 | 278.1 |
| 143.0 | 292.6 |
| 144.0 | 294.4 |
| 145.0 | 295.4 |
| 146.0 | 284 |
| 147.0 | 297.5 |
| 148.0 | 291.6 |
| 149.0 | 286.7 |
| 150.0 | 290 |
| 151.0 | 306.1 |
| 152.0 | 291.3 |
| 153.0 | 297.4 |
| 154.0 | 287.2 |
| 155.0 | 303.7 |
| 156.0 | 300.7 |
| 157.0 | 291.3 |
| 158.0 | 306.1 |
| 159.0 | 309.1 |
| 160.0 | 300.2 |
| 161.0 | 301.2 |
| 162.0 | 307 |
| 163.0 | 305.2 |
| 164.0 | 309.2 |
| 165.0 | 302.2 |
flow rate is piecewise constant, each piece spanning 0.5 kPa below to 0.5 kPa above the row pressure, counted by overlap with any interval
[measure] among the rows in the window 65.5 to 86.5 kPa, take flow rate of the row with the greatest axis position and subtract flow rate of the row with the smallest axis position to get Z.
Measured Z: -36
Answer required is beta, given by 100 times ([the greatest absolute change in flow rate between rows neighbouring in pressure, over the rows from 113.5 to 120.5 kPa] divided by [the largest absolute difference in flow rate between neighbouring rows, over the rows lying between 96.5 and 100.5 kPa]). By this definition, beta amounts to 265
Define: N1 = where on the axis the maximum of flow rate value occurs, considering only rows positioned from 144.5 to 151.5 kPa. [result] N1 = 151.0 kPa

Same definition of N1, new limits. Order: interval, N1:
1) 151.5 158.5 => 158.0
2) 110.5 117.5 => 111.0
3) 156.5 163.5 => 159.0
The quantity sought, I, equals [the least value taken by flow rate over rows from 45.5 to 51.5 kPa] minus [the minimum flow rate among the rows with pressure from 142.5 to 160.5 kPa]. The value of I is 11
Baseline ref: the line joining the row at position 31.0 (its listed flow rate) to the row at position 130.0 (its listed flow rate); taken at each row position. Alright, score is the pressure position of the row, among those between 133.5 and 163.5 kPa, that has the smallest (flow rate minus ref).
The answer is 134.0 kPa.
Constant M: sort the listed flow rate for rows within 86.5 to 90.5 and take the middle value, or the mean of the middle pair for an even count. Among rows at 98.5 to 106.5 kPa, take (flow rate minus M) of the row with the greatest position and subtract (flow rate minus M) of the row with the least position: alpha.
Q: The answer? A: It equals -16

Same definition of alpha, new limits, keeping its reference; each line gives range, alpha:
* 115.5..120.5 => 12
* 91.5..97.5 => -8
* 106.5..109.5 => -3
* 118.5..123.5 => -2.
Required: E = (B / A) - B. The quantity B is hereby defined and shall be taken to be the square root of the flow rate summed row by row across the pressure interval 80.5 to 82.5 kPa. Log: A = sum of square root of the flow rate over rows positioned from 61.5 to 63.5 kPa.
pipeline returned -30.5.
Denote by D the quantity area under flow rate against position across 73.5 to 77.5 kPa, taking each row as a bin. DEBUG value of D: 1228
